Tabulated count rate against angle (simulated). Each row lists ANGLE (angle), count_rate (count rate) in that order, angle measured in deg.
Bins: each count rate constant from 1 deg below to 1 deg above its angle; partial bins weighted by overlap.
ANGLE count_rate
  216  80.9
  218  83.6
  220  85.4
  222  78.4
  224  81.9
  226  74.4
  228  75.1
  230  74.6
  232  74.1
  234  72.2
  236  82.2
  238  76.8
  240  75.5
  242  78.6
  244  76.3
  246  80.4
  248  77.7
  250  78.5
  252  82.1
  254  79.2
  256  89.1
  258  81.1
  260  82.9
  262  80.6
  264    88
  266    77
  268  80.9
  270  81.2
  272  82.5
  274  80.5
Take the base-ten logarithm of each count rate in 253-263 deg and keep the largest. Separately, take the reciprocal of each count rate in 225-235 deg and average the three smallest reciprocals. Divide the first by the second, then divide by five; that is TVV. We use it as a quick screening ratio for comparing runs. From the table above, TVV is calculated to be 29.1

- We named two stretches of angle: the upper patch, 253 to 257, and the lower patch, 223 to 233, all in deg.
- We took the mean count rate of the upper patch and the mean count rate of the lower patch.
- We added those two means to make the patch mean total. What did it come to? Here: 160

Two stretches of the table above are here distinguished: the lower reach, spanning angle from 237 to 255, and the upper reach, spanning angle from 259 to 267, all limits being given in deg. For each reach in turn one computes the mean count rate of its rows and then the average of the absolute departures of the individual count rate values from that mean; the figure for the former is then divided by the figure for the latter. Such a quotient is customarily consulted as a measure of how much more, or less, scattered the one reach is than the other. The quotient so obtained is 0.5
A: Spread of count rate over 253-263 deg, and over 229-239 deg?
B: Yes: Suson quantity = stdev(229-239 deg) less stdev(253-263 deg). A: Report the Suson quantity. 0.0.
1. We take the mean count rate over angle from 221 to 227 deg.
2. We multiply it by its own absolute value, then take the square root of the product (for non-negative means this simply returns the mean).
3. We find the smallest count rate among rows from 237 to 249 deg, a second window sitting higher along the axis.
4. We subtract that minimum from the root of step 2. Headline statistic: 2.7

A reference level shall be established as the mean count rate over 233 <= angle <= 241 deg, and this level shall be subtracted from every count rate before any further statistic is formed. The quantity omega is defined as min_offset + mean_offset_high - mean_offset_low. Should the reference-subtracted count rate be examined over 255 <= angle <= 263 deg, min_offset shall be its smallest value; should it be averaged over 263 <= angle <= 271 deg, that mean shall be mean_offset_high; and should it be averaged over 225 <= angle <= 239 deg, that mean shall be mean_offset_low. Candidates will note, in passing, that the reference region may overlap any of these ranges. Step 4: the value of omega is 10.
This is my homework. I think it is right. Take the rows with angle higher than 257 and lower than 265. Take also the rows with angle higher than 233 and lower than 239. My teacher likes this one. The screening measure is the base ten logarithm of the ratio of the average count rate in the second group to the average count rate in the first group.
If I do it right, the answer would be -0.033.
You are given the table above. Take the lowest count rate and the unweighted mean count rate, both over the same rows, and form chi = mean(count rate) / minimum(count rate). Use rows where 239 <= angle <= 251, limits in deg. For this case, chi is 1.031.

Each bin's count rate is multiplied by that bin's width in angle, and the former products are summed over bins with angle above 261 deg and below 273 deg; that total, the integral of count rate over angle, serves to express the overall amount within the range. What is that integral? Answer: 980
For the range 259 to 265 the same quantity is 503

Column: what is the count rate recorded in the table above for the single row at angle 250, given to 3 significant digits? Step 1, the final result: 78.5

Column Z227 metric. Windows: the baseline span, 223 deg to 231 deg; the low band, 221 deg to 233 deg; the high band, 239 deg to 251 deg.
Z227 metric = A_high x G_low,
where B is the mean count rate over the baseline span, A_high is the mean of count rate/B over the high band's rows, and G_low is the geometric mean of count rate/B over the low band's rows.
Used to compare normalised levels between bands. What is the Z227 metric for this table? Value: 1.02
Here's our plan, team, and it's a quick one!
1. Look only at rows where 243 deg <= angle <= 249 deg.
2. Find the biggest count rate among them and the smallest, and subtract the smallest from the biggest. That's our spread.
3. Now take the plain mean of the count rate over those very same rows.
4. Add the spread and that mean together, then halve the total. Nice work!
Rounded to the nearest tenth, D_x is 41.1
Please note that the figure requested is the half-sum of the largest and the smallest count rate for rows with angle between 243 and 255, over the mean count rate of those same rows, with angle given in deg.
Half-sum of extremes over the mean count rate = 1.002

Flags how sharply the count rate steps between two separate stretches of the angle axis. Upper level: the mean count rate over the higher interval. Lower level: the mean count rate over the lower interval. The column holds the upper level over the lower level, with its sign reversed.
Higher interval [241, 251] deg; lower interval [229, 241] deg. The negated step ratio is -1.03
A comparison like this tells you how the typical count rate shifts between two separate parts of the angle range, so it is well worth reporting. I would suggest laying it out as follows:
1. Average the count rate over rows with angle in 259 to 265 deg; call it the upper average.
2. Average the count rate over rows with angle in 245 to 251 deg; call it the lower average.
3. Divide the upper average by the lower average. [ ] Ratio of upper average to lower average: 1.06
